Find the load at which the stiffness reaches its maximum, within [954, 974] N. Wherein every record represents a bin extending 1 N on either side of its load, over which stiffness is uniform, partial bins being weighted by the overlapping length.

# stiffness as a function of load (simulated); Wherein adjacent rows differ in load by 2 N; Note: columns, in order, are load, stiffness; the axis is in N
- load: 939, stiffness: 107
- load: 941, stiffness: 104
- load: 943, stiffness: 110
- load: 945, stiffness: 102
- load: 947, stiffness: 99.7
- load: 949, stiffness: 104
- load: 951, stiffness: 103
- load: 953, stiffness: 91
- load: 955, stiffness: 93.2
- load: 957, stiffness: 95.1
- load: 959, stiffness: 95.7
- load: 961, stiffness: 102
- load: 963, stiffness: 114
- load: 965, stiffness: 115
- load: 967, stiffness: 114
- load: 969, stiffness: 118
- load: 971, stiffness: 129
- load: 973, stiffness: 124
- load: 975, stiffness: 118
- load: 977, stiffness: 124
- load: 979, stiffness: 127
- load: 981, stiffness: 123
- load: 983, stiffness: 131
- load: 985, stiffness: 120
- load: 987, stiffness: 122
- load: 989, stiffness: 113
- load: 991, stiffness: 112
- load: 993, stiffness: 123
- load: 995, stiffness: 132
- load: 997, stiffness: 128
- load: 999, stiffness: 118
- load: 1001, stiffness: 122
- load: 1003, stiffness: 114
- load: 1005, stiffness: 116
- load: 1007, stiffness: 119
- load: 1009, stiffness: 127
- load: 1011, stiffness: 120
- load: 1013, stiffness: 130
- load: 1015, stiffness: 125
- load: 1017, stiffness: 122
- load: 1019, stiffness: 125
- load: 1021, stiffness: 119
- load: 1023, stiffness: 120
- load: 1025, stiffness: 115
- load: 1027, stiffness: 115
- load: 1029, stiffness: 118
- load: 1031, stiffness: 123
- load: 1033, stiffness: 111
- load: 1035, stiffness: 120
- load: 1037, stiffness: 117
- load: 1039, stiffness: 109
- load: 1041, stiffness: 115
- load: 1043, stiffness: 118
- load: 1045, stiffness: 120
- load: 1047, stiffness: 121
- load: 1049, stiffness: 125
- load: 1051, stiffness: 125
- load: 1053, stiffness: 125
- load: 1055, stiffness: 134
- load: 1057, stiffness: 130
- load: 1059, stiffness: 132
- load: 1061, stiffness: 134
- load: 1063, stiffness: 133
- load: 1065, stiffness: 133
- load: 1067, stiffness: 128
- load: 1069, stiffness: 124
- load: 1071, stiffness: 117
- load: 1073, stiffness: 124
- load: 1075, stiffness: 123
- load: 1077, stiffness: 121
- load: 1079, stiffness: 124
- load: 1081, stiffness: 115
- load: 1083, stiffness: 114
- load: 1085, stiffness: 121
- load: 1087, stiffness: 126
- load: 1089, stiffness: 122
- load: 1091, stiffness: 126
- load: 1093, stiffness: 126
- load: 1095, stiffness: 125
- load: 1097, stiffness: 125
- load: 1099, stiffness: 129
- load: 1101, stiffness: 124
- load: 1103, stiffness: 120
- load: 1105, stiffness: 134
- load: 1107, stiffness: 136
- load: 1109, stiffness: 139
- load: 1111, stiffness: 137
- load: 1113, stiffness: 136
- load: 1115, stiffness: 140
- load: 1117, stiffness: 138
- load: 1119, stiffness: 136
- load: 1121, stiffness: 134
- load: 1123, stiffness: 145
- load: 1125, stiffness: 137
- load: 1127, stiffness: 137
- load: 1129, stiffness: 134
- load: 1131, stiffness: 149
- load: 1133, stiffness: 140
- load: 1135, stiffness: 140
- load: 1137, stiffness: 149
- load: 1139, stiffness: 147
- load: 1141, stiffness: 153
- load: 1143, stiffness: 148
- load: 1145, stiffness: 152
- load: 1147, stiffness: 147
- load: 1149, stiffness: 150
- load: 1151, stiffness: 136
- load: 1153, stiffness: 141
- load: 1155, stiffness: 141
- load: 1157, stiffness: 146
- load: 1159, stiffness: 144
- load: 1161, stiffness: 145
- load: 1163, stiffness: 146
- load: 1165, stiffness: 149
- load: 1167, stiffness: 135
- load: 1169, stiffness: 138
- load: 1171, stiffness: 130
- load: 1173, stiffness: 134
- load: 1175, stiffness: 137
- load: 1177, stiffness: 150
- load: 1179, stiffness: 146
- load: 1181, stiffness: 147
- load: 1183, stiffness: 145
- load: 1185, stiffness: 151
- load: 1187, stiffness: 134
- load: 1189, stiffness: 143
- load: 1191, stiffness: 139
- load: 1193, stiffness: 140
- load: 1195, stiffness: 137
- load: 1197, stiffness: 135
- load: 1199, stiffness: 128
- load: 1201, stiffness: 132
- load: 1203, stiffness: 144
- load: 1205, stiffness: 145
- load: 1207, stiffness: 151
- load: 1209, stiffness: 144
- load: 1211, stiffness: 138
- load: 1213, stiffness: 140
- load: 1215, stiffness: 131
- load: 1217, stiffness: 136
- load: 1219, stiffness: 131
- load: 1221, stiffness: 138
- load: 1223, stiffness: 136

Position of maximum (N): 971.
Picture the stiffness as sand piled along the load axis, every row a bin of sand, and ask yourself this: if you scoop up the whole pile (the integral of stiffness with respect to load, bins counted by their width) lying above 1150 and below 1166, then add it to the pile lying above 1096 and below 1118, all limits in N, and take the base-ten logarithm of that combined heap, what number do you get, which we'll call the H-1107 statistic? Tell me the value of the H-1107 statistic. 3.72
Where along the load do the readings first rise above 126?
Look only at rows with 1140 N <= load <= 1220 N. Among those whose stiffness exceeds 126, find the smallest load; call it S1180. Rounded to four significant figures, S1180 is 1141 N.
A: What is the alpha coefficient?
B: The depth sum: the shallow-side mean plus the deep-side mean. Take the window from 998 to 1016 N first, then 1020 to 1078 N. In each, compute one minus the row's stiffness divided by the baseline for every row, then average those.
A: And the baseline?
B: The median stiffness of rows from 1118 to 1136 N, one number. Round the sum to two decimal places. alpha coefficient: 0.22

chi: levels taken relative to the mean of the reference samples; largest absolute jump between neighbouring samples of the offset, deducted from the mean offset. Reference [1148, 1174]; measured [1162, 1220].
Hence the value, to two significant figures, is -18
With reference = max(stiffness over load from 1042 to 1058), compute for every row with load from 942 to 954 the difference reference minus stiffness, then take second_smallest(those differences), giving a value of 30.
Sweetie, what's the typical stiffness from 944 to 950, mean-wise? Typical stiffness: 102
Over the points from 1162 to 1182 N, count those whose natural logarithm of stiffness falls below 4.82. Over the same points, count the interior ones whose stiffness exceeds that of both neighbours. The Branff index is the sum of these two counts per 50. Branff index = 0.060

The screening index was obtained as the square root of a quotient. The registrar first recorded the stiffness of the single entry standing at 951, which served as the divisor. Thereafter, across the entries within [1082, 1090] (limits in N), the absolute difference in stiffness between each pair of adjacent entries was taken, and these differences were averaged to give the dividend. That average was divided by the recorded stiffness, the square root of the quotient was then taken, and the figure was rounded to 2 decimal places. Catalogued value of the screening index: 0.23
